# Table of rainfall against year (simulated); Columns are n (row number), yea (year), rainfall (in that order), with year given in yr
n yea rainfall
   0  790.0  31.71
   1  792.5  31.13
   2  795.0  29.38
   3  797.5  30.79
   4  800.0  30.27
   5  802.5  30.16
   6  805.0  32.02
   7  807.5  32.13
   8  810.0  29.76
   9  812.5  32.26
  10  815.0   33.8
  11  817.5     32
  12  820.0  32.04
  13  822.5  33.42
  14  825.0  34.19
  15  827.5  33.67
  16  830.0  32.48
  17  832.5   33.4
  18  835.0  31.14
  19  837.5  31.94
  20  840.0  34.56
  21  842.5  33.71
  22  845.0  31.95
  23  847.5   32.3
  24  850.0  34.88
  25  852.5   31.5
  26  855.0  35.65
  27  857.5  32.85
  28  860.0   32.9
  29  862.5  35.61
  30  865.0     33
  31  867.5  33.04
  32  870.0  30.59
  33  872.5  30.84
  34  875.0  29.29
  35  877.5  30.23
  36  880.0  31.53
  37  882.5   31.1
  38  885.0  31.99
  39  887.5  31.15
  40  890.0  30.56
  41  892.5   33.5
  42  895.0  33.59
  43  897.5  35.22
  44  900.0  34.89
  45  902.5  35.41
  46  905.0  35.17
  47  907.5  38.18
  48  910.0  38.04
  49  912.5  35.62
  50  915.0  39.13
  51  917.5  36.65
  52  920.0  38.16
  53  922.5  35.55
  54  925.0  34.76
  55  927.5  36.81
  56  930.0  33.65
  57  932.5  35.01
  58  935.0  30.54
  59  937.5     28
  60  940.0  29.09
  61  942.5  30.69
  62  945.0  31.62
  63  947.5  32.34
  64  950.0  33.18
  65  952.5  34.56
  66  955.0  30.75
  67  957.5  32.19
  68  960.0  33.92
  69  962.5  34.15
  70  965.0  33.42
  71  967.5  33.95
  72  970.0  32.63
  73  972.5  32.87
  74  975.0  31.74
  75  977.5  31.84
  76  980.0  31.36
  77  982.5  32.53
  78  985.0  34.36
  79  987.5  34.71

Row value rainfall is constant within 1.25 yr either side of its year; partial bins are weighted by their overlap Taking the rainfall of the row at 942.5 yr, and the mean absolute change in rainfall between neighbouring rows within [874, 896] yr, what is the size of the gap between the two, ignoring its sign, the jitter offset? 29.7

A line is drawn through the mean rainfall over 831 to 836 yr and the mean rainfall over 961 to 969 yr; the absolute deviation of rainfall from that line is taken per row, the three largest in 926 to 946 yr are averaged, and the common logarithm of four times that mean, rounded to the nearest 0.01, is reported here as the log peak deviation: 1.25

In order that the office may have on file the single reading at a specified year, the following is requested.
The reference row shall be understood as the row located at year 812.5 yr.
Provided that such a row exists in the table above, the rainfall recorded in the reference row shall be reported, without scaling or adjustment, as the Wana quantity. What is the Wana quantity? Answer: 32.26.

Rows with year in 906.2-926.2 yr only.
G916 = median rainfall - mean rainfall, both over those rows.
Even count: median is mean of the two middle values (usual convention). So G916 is 0.33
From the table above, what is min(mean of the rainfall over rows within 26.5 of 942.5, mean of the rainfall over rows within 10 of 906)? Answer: 33.3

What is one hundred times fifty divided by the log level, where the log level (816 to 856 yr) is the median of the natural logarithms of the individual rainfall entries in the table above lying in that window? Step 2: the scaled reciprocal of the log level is 1431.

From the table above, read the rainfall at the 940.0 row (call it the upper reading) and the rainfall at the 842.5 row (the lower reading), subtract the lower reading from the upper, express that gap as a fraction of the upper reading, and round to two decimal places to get -0.16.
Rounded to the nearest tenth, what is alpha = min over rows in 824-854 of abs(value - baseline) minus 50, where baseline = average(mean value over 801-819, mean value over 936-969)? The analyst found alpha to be -50.0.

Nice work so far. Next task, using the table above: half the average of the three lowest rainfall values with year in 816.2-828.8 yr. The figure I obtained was 16.2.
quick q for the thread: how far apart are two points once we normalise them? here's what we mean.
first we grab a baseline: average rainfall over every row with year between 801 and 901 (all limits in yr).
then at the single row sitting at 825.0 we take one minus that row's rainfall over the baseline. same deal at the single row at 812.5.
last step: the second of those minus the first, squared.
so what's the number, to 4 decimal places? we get 0.0035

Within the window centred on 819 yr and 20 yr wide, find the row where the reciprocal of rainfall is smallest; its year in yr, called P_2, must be 825.0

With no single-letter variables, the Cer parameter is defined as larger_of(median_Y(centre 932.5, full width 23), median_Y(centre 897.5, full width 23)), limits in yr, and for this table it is 34.9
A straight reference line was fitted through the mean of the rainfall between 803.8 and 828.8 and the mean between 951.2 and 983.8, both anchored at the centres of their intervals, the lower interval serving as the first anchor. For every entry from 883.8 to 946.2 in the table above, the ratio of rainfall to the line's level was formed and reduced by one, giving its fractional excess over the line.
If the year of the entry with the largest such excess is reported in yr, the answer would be 915.0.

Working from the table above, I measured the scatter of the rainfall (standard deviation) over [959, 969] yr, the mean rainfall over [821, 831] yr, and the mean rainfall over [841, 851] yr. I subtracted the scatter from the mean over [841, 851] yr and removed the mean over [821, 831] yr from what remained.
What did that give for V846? -0.5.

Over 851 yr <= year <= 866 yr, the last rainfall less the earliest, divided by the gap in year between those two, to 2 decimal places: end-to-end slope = 0.12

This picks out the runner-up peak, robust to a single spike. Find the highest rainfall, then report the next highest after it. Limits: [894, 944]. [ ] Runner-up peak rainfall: 38.18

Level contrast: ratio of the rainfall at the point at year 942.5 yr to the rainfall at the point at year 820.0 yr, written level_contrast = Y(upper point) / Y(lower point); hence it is 0.96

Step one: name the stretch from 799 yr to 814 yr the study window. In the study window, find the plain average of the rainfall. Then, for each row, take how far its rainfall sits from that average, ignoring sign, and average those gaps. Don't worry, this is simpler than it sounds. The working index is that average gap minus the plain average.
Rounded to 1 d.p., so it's -30.1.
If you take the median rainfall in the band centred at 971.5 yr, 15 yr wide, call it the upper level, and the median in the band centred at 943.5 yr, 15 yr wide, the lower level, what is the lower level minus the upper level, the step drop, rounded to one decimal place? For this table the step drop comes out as -1.6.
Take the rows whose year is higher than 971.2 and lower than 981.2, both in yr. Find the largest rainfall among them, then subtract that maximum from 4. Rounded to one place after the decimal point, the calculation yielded -28.9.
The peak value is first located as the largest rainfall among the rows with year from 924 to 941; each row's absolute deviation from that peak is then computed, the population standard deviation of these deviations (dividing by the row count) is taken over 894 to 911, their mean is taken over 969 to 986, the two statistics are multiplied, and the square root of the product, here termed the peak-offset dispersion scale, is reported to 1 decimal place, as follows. 1.7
